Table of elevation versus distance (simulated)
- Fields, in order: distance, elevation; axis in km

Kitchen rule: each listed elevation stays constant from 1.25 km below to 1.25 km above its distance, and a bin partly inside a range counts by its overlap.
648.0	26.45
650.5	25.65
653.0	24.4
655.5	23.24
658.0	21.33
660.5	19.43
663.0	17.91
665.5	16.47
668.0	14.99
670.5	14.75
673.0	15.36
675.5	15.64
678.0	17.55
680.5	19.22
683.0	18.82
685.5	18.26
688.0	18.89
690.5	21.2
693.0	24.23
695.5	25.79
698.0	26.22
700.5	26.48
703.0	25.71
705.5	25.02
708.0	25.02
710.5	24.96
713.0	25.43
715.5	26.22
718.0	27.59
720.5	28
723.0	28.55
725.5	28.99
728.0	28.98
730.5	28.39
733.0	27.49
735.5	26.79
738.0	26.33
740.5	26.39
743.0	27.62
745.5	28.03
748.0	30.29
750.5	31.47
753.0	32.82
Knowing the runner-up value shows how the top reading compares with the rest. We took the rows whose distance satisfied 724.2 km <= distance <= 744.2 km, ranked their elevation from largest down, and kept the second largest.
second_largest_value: 28.98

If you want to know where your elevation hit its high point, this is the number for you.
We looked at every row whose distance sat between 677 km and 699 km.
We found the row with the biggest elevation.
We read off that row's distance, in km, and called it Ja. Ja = 698.0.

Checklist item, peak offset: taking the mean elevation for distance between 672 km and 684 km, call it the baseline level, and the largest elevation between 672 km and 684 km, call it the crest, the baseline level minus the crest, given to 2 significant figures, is -1.9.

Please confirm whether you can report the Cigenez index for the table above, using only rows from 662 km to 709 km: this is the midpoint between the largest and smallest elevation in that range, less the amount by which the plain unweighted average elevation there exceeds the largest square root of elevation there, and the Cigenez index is 5.4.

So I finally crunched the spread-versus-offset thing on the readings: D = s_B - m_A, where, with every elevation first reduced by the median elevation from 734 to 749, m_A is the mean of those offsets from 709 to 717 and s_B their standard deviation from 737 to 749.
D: 3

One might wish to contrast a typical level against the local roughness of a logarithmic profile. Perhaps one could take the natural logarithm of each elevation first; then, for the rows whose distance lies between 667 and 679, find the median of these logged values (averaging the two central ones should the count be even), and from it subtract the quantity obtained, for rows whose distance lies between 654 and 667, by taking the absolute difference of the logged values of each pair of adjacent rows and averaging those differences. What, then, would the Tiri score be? 2.65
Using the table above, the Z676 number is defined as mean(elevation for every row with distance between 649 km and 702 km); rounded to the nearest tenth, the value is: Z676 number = 20.3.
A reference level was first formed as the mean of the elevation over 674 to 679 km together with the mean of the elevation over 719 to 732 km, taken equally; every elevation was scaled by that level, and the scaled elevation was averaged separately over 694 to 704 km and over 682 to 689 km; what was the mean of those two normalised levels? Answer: 0.99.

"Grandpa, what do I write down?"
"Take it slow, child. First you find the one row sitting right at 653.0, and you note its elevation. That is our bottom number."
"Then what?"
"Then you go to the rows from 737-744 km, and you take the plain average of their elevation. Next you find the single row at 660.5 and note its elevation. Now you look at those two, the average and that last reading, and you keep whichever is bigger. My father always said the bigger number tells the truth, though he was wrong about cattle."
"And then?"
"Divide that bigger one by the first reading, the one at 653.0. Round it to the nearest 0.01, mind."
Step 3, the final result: 1.10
